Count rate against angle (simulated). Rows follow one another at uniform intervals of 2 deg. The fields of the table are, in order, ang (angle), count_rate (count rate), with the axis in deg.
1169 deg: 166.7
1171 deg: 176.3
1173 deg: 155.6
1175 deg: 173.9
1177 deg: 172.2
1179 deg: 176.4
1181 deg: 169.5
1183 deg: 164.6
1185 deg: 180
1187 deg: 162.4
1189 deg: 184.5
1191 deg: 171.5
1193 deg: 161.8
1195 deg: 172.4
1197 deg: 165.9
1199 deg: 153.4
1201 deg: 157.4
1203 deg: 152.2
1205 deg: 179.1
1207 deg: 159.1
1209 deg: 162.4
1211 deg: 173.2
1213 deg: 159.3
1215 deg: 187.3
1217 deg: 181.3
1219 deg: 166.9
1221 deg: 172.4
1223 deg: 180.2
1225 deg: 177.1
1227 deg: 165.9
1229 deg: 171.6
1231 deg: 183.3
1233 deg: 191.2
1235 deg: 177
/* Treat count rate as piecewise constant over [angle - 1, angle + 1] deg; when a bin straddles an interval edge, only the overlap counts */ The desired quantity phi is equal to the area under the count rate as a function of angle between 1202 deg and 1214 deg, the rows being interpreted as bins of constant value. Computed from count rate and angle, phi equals 1971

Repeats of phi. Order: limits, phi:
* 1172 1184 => 2024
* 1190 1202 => 1965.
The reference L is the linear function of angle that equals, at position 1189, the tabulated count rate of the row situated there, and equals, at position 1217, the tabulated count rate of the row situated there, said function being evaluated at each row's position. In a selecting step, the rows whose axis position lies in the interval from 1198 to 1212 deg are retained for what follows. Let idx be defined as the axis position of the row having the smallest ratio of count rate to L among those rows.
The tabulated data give 1203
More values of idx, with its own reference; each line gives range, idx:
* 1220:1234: 1227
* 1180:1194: 1187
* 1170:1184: 1173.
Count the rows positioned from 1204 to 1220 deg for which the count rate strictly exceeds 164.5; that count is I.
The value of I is 5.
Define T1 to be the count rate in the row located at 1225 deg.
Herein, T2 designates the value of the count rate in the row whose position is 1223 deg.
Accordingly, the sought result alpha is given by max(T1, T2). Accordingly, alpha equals 180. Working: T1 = 177.1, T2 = 180.2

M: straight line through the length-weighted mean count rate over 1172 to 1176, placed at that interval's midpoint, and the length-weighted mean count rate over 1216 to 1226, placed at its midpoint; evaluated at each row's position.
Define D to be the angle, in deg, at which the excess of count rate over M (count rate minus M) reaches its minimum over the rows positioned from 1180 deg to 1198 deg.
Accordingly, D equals 1193 deg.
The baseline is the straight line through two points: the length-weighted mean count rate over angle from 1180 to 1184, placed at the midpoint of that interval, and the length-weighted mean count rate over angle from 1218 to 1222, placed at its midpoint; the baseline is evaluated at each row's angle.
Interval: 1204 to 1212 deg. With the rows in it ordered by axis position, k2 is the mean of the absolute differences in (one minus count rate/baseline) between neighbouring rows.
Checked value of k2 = 0.07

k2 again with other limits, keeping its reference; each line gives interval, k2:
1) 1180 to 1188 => 0.08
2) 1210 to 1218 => 0.09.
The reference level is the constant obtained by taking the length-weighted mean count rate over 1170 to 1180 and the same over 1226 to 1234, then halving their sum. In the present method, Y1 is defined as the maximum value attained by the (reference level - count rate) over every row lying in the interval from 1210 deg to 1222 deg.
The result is 15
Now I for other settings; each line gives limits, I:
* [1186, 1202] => 4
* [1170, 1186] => 7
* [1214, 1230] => 8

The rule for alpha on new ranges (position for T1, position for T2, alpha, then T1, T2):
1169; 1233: 191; 166.7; 191.2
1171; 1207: 176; 176.3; 159.1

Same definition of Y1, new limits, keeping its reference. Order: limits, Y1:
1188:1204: 22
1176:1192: 12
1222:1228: 9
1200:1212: 22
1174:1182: 5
